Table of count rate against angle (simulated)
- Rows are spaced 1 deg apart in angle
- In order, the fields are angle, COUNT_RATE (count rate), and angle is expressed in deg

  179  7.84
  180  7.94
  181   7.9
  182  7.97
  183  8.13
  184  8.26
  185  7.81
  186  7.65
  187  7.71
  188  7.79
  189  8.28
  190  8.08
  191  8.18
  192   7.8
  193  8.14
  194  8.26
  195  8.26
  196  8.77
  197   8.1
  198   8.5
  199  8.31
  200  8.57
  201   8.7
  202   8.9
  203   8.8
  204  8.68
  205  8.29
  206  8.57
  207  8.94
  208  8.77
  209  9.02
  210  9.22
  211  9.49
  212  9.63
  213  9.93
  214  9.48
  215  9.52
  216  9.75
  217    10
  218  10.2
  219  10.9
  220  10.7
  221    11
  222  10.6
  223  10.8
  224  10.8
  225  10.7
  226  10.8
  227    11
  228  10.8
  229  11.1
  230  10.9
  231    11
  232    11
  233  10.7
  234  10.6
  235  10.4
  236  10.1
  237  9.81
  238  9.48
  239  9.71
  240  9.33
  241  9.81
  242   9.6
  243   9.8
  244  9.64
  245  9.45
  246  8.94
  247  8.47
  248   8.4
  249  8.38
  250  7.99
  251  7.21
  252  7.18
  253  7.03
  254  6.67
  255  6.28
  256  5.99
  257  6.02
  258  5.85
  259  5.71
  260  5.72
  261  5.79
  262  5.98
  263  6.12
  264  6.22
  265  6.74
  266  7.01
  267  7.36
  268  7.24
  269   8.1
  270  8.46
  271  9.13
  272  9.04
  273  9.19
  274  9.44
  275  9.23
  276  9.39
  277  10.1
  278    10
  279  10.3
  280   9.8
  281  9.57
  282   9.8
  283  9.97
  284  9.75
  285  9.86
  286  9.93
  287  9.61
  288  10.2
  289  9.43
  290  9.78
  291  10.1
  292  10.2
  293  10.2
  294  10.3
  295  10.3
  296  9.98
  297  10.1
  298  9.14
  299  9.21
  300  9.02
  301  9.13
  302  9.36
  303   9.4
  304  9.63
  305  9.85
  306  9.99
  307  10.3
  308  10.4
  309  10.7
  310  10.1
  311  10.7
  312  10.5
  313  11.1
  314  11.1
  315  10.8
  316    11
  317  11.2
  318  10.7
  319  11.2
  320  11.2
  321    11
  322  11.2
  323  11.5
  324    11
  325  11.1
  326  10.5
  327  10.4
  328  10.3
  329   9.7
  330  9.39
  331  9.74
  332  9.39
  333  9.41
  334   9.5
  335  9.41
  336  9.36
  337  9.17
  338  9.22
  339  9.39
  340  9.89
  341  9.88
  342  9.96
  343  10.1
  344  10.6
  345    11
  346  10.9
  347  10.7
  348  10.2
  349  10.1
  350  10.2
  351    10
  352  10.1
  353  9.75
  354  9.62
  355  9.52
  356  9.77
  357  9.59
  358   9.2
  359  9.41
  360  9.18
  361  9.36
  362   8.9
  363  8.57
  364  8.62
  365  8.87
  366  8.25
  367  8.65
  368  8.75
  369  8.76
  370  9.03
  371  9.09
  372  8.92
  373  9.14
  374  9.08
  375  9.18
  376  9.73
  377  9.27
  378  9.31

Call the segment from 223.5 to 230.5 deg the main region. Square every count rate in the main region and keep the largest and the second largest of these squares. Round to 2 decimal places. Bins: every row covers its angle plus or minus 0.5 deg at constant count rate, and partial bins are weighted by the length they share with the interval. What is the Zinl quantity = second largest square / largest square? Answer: 0.98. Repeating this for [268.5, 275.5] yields 0.96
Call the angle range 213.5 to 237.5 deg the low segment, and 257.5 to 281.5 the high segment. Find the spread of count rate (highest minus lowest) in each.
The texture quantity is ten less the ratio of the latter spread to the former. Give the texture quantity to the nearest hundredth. 7.17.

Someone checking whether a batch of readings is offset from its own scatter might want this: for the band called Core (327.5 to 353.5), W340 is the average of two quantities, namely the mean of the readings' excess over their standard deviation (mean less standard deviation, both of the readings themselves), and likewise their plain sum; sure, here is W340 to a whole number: 133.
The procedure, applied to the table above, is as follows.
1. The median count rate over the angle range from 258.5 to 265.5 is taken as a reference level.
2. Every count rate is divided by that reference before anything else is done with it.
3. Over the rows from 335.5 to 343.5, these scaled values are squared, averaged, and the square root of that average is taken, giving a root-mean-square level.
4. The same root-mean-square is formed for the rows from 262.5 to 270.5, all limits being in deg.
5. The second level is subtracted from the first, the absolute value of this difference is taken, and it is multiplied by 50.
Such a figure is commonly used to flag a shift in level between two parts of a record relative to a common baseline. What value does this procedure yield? 20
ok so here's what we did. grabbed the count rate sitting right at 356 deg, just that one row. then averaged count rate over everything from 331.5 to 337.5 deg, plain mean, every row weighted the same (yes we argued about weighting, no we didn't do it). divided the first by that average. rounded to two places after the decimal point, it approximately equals 1.04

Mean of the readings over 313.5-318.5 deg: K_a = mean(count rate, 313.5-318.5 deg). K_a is 11.0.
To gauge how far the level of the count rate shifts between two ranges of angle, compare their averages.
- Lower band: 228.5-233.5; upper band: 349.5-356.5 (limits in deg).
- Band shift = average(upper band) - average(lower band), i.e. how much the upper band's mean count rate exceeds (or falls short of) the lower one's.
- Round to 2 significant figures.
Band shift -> -1.1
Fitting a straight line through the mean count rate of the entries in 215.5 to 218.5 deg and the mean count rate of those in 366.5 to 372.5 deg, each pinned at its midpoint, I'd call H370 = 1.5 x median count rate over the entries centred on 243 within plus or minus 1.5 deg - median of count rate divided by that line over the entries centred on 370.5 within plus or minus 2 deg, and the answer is 13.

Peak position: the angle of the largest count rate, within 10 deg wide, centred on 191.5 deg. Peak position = 196 deg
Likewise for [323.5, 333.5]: 325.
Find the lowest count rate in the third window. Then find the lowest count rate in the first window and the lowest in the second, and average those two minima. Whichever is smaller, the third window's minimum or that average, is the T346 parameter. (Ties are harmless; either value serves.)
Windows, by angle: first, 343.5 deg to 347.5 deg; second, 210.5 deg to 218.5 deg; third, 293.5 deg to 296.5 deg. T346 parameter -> 10.0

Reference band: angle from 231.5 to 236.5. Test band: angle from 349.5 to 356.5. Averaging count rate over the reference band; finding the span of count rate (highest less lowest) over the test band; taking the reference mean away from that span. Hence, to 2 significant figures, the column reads -9.9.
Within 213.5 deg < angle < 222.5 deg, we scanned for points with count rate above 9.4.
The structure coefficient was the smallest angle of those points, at 214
